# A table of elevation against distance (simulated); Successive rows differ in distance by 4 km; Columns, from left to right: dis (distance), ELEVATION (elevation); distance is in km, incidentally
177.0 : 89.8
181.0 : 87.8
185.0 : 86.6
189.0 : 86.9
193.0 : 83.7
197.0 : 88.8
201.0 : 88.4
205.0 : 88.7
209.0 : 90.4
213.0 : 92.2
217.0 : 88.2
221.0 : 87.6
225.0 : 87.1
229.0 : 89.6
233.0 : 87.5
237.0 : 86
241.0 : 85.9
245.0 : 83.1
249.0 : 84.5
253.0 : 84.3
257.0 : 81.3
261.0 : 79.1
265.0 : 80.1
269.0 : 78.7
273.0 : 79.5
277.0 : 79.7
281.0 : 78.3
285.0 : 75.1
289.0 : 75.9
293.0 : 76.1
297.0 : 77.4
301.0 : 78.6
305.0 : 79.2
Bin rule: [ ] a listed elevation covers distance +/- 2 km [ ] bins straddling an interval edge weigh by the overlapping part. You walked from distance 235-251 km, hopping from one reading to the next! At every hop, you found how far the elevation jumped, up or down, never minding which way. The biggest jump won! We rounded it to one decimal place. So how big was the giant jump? 2.8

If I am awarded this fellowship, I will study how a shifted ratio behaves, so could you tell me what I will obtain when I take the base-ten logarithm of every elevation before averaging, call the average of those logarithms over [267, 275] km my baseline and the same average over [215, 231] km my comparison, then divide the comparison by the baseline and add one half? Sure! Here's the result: 1.52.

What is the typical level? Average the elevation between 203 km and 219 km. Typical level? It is 90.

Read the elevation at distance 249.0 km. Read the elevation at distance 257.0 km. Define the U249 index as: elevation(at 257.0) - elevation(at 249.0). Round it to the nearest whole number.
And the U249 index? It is -3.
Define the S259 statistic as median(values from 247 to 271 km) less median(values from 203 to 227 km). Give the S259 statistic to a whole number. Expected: -8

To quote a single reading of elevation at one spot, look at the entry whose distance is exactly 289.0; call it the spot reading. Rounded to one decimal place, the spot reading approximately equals 75.9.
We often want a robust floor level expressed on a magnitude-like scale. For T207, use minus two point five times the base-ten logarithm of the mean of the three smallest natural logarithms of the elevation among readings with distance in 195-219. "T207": -1.63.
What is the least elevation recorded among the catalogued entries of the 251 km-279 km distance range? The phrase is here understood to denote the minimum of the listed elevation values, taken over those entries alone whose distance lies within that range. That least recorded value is 78.7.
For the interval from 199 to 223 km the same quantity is 87.6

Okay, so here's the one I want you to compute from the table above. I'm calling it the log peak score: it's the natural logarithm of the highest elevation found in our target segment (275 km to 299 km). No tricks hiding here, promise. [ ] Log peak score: 4.38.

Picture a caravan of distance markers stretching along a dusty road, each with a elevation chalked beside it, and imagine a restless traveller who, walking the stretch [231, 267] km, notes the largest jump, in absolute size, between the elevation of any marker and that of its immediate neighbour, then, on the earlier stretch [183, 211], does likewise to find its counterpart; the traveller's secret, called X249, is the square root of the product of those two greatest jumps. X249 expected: 3.9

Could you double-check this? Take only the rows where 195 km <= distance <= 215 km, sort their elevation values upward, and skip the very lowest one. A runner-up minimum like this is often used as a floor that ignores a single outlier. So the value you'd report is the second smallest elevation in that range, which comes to 88.7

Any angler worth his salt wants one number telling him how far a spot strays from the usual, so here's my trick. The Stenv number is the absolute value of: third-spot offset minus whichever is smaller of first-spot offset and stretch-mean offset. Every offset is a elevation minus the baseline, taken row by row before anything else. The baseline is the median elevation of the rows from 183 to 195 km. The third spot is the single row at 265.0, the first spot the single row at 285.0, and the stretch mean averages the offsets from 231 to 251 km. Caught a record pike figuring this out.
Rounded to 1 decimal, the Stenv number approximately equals 5.0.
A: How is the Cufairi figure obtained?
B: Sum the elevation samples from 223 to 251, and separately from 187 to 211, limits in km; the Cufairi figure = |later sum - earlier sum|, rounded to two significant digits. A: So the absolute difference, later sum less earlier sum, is 77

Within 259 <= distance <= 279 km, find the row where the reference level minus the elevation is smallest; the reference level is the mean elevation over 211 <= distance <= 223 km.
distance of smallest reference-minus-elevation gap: 265.0 km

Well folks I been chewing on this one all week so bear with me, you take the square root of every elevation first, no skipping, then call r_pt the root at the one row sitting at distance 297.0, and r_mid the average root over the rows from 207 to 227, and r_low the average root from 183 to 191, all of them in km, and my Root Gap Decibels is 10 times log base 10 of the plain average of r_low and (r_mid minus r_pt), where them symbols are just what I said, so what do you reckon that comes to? 6.97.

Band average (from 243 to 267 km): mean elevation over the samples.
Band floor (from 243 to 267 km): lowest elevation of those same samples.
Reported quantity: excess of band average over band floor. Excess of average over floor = 3.0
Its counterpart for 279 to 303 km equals 1.8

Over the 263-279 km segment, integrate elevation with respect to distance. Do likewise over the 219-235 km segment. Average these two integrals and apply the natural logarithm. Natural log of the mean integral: 7.20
